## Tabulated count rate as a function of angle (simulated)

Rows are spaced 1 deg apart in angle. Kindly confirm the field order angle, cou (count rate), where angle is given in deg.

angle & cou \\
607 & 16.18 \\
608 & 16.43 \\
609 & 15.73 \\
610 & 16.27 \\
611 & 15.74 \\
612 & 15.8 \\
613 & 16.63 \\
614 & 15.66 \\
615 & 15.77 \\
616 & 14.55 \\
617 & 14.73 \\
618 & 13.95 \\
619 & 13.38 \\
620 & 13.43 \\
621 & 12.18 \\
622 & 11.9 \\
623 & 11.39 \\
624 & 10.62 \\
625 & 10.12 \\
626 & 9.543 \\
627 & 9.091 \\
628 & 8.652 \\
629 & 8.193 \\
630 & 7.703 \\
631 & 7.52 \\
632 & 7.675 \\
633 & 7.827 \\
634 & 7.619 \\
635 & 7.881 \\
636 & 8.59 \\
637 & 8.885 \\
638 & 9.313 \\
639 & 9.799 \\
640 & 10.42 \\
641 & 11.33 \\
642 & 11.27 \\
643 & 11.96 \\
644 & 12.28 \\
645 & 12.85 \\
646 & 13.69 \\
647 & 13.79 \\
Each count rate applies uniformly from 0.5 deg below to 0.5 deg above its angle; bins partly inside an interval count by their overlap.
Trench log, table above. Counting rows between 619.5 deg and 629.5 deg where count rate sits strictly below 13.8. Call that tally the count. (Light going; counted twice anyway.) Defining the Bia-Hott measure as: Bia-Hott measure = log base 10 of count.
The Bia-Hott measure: 1.00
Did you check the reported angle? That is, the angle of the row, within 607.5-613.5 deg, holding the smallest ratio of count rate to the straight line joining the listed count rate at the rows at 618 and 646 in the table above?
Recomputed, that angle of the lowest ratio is 609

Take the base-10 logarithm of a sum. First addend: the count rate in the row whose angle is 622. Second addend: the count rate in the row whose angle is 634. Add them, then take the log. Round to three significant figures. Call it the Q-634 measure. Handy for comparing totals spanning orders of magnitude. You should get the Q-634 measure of 1.29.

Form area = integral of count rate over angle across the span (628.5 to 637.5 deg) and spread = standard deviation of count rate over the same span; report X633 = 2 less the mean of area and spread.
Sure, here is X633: -34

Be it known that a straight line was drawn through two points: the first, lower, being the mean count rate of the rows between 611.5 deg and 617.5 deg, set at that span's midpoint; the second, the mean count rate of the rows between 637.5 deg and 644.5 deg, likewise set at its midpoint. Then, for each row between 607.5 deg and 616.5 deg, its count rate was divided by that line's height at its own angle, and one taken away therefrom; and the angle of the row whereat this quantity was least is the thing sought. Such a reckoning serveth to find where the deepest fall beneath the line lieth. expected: 616 deg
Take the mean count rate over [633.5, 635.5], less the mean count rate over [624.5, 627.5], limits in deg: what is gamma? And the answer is -1.8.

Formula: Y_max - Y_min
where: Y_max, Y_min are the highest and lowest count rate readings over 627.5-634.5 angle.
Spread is 1.1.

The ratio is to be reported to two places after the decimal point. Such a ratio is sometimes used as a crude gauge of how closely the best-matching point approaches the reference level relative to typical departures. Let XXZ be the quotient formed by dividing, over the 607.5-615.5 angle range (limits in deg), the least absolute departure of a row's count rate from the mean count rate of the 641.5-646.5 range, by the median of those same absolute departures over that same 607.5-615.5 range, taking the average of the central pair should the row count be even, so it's 0.96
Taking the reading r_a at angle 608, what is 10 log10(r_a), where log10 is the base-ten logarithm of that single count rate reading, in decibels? 12.2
